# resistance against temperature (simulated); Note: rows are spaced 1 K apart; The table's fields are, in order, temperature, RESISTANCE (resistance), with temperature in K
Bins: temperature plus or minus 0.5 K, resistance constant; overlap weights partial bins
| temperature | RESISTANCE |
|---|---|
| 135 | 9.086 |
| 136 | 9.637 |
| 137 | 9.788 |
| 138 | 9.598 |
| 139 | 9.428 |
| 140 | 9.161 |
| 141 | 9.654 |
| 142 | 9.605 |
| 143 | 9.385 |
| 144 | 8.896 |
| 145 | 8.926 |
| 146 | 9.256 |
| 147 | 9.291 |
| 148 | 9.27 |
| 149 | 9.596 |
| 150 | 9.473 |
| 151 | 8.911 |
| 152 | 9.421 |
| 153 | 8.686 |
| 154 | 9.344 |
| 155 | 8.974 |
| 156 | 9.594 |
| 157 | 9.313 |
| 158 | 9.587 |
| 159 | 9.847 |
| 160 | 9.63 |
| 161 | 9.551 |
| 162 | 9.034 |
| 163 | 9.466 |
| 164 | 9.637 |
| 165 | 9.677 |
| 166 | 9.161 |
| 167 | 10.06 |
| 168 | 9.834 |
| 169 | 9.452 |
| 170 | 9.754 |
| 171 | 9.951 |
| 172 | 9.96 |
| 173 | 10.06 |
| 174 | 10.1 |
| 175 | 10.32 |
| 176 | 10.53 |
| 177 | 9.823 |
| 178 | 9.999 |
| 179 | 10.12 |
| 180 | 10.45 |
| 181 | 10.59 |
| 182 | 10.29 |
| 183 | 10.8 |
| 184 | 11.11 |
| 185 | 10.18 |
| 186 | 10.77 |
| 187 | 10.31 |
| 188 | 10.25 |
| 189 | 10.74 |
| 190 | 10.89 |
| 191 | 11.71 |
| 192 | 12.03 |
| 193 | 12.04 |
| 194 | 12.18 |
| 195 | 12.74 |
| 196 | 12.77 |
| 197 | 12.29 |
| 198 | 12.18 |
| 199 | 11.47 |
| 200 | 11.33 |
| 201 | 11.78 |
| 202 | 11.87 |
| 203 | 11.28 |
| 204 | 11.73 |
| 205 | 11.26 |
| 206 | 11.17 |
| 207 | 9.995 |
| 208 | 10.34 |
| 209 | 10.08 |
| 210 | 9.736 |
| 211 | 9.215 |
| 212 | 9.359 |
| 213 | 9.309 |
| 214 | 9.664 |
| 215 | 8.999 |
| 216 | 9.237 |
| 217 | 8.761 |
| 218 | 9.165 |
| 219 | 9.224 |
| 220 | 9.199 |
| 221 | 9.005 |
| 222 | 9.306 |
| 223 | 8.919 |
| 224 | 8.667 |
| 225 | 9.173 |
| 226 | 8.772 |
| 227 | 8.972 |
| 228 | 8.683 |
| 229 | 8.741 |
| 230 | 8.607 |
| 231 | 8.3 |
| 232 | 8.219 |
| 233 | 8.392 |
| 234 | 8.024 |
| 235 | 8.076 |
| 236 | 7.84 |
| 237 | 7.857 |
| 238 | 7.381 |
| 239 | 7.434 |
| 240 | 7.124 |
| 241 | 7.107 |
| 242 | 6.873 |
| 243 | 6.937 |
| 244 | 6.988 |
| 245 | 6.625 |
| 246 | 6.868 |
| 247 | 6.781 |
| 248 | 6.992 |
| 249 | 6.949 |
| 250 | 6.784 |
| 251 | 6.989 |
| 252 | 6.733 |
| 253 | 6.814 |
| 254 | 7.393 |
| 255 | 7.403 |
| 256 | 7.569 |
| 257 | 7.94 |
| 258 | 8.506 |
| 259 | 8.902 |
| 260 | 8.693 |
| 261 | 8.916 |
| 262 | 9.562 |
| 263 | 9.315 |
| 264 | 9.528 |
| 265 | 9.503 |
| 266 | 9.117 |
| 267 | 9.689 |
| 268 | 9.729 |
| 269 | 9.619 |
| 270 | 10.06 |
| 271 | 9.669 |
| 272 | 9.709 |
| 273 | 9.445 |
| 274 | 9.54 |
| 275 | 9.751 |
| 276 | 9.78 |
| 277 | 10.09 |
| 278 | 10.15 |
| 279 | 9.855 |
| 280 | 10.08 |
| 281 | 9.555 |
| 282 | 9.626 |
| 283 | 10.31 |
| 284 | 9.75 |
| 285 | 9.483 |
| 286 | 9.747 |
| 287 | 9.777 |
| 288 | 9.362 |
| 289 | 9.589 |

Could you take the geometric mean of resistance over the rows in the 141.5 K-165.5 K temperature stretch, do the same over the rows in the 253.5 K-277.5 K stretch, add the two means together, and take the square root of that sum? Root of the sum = 4.30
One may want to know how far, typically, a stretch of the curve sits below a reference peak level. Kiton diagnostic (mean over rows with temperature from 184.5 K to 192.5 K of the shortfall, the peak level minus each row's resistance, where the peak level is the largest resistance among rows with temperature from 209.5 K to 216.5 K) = -1.1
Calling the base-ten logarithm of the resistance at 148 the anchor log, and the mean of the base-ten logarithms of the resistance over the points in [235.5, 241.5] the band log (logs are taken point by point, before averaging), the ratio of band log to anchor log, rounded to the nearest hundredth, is 0.90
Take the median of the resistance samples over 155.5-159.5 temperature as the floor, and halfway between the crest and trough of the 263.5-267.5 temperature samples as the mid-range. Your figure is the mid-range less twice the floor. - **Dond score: -10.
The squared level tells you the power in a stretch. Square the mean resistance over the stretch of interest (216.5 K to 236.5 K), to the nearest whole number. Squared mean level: 76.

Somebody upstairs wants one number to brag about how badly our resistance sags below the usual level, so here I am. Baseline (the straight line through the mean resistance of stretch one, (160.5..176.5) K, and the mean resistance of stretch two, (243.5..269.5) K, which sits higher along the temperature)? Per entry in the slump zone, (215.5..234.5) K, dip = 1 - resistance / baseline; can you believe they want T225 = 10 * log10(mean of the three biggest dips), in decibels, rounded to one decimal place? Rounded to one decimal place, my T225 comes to -13.7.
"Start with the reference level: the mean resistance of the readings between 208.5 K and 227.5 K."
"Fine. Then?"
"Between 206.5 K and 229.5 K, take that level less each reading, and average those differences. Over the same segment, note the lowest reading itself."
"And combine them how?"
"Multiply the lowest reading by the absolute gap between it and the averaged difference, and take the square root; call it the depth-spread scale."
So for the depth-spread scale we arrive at 8.7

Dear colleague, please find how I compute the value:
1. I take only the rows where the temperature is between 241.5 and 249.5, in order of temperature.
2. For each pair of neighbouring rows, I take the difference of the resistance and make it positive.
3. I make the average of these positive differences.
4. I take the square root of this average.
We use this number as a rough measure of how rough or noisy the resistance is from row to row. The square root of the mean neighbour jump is 0.39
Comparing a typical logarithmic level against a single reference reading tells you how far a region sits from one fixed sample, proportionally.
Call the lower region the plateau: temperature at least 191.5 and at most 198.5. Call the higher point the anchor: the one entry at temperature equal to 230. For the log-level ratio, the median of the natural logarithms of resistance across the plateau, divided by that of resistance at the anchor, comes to 1.16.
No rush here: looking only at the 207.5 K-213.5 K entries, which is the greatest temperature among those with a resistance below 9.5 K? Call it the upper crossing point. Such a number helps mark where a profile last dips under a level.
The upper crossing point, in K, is 213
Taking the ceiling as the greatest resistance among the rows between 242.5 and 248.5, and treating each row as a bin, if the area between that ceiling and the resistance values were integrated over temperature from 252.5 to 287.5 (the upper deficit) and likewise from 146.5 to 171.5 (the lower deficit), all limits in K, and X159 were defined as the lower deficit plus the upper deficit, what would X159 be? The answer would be -142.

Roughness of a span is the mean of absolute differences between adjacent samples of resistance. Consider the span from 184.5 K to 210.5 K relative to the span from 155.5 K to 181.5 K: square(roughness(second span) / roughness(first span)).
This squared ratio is 1.9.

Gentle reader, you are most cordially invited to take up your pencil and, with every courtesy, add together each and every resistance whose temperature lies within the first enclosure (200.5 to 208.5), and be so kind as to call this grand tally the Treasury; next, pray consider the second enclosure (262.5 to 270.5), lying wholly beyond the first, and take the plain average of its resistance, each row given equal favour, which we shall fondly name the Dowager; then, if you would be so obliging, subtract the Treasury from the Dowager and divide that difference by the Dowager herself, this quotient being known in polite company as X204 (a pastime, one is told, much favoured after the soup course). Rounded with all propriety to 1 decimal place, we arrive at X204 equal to -8.3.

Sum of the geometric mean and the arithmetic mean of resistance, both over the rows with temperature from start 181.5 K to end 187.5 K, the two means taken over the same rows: 21.1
